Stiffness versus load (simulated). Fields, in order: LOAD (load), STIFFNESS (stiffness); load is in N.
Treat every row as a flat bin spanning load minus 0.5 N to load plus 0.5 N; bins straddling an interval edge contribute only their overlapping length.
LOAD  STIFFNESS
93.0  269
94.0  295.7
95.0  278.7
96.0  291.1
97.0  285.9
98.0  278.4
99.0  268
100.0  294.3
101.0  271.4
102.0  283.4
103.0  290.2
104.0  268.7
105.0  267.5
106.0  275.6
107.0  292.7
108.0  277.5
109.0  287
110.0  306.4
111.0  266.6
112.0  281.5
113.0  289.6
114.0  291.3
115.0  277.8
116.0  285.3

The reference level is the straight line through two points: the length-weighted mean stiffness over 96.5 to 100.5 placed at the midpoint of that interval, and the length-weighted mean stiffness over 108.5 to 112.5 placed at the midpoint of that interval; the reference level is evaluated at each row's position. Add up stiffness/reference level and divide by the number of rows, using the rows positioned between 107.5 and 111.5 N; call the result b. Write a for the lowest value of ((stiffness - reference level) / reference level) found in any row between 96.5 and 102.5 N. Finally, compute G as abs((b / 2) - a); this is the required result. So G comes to 0.548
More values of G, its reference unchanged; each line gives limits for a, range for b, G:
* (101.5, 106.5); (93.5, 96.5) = 0.571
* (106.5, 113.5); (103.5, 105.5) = 0.539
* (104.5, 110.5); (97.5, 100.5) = 0.554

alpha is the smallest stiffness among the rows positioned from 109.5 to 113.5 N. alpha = 266.6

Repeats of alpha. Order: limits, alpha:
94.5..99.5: 268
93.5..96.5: 278.7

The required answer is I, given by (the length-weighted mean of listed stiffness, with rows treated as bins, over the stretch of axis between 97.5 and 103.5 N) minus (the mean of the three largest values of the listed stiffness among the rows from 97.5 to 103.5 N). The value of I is -8.35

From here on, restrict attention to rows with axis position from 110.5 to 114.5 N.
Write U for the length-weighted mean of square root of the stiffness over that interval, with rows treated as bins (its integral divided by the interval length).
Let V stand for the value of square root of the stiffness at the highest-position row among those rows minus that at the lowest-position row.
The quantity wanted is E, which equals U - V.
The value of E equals 16.1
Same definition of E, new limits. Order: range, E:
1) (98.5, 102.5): 16.2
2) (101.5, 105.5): 17.1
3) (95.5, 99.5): 17.4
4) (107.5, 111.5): 17.2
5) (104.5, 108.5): 16.4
